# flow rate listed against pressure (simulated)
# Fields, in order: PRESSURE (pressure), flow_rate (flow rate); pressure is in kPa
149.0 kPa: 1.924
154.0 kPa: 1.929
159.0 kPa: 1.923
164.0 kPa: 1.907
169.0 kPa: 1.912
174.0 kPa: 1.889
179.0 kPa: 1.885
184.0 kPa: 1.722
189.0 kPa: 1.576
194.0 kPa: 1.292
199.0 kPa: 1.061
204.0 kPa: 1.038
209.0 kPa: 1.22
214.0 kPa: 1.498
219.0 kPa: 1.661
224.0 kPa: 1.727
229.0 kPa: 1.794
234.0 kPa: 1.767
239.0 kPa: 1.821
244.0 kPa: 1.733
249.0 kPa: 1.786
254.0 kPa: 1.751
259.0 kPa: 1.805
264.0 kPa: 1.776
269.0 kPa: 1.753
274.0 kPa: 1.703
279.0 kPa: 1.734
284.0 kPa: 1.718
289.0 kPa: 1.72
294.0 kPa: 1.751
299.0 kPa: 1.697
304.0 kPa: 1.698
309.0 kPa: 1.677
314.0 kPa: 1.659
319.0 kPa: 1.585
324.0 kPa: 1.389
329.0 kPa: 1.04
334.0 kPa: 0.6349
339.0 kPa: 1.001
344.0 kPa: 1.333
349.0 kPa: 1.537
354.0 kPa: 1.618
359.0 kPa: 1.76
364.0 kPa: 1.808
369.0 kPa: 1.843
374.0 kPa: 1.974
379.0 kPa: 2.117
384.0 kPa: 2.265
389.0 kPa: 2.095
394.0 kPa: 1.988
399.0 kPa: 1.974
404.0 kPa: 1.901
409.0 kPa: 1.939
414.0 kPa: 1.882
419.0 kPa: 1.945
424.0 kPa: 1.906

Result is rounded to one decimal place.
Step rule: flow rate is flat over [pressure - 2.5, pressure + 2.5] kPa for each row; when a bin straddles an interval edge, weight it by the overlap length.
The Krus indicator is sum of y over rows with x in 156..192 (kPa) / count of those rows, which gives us 1.8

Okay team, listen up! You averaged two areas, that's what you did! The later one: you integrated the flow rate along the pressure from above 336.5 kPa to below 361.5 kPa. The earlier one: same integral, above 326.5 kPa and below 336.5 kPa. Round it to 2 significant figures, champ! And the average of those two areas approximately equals 22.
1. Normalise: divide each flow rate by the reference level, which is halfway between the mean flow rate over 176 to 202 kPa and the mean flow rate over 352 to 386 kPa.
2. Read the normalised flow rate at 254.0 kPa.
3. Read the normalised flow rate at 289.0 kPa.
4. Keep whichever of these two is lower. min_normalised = 1.01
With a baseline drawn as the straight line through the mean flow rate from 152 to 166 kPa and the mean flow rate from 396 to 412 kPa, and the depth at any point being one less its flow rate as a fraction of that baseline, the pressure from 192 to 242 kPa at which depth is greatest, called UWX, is 204.0 kPa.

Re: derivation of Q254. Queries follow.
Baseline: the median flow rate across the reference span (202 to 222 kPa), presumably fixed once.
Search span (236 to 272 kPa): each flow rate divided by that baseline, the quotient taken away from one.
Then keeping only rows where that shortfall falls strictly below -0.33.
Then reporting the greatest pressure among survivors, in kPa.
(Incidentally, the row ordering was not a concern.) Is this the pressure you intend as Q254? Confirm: 239.0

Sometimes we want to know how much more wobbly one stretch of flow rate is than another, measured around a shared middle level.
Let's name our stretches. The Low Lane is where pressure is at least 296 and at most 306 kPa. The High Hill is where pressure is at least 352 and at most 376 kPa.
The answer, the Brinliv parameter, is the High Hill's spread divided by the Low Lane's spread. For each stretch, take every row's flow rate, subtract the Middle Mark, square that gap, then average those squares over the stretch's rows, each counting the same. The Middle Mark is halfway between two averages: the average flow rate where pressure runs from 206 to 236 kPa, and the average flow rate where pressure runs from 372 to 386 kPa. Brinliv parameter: 0.6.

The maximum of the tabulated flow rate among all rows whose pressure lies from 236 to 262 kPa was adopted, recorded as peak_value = 1.821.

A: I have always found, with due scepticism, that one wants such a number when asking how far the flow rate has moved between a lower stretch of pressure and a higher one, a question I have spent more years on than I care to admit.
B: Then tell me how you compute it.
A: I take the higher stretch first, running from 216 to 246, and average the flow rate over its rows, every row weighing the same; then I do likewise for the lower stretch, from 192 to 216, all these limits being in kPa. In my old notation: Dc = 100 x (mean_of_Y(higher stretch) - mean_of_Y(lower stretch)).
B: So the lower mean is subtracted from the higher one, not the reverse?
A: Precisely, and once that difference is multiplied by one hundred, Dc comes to 53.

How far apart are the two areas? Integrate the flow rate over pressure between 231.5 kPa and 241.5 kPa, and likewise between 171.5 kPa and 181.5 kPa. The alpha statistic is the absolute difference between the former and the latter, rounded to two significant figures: 0.93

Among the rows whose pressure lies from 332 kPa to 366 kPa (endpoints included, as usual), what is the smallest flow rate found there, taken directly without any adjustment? 0.6349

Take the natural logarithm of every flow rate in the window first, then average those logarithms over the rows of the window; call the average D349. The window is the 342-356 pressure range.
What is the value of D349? 0.40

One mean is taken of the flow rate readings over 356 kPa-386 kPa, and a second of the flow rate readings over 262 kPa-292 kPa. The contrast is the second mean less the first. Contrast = -0.2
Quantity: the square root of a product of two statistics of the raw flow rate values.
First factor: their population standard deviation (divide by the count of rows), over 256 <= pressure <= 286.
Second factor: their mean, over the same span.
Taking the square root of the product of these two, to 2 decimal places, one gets 0.25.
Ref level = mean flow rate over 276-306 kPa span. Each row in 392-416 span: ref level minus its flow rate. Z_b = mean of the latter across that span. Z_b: -0.22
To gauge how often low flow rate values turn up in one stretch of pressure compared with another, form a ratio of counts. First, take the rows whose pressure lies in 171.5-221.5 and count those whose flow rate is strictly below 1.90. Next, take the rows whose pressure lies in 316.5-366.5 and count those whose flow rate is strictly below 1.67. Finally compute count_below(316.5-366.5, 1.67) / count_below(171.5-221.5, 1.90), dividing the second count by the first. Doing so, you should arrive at 0.80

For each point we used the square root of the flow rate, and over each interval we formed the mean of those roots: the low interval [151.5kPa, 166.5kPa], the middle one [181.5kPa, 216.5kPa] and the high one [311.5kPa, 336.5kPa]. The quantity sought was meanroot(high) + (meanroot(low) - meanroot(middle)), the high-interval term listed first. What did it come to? 1.34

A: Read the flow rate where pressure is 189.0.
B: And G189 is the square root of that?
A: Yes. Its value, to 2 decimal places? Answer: 1.26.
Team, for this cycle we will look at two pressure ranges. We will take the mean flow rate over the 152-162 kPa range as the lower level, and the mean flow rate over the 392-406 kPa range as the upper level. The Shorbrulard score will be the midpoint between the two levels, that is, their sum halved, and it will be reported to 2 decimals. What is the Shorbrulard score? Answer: 1.94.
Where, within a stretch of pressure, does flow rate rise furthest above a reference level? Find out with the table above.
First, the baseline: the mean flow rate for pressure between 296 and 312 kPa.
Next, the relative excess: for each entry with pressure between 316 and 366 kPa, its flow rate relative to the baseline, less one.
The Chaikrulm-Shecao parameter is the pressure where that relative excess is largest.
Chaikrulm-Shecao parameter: 364.0 kPa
